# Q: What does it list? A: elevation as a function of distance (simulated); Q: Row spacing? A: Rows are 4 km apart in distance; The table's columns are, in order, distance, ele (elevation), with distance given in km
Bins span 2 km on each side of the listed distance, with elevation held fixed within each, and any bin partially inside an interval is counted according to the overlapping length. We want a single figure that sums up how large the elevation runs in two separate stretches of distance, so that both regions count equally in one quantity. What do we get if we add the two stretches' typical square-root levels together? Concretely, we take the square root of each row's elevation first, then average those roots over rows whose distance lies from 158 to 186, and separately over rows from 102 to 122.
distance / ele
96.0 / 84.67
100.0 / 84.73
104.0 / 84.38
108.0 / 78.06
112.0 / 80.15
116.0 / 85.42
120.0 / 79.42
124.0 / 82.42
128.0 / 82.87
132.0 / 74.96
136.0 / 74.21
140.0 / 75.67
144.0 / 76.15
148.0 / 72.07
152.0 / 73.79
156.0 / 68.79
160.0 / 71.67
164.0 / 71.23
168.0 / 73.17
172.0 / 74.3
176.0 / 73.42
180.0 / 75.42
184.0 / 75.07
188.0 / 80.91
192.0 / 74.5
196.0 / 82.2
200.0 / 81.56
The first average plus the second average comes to 17.6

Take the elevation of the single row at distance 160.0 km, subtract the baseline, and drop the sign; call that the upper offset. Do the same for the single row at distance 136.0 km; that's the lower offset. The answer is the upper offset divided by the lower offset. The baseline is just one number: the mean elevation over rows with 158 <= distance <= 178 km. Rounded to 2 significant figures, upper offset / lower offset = 0.75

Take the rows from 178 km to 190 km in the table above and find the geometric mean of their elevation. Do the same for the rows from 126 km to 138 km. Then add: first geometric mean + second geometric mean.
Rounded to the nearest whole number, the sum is 154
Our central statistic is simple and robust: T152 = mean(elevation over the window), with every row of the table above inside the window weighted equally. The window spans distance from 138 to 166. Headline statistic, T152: 72.8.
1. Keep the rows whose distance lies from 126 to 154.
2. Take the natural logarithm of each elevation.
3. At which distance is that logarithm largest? 128.0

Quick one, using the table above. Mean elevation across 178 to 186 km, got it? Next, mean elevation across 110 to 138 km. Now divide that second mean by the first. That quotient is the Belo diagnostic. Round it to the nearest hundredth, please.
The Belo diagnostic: 1.06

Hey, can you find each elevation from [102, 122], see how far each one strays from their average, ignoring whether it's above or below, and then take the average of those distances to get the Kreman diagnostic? 2.7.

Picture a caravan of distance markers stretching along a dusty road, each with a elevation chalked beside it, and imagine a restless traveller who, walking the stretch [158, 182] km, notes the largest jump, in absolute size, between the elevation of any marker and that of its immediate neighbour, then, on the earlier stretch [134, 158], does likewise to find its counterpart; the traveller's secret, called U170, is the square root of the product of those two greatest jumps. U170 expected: 3.2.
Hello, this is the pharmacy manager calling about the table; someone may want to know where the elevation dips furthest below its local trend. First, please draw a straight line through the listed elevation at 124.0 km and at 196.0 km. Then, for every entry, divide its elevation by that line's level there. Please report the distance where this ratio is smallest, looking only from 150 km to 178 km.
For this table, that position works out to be 156.0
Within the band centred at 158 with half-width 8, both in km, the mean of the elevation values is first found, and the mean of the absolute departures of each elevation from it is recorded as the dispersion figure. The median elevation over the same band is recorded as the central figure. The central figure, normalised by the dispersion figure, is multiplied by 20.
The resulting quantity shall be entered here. 1051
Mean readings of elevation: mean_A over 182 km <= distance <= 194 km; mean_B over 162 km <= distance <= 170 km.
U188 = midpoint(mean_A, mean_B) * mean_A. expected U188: 5725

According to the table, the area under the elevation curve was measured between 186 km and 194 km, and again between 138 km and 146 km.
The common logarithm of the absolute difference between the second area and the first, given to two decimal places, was 1.16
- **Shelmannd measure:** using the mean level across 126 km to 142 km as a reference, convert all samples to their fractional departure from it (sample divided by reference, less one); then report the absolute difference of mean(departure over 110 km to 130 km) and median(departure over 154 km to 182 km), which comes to 0.12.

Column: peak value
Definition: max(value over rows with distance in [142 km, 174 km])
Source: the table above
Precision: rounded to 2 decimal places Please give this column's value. 76.15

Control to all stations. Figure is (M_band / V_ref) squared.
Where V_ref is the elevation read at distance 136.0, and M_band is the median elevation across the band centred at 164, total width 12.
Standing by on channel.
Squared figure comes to 0.93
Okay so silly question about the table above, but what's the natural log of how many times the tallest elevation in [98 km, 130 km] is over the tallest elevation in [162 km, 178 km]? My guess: 0.14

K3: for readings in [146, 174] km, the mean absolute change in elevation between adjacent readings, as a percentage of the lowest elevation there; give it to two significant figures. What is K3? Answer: 3.2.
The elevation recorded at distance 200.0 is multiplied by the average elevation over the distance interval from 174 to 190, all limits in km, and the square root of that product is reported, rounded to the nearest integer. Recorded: 79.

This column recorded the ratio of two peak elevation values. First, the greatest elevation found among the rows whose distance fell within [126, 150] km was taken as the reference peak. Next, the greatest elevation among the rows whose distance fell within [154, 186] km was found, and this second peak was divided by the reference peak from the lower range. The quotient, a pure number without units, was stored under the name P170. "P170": 0.91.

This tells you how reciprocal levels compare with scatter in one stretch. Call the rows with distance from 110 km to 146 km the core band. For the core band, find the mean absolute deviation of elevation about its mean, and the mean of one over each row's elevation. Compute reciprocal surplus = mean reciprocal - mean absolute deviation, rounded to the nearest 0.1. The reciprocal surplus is -3.3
